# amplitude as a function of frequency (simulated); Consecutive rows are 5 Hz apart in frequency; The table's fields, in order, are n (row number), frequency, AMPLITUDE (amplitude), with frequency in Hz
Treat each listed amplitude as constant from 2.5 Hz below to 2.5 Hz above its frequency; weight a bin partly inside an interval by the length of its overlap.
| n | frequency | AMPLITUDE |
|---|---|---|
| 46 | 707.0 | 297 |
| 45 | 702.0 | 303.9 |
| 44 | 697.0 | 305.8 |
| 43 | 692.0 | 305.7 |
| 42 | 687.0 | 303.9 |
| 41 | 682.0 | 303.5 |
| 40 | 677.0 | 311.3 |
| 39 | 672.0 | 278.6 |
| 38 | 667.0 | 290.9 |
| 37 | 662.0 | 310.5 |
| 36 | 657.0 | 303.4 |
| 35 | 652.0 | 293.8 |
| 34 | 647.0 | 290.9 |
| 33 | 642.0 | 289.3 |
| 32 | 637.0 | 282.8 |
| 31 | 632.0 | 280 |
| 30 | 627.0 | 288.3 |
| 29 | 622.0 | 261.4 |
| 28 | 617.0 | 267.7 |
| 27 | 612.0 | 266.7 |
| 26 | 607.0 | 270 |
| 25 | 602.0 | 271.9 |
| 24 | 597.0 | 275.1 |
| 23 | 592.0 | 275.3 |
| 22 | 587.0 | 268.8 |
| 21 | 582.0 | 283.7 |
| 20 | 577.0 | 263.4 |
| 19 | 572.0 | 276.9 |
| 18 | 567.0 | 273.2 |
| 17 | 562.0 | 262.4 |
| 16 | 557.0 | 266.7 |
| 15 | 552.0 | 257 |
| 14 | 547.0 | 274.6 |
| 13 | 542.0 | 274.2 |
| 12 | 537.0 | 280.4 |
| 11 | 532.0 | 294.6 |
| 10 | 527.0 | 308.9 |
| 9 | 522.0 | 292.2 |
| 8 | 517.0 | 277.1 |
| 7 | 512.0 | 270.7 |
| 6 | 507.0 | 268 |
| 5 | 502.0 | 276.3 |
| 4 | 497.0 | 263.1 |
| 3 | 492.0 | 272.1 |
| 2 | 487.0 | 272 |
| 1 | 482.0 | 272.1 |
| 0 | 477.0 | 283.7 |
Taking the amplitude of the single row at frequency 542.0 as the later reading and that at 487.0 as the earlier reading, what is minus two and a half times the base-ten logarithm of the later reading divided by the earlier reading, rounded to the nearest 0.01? -0.01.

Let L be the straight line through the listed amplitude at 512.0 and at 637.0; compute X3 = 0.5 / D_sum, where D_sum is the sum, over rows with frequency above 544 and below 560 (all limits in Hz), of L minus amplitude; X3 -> 0.020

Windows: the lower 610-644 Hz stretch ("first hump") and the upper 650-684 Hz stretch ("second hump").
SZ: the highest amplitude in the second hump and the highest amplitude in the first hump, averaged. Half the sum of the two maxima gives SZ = 300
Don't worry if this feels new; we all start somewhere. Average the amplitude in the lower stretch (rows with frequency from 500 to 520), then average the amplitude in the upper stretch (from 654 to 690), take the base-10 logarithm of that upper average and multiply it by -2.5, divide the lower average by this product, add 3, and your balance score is -41.1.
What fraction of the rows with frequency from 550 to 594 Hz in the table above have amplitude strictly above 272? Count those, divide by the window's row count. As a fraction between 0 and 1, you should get 0.44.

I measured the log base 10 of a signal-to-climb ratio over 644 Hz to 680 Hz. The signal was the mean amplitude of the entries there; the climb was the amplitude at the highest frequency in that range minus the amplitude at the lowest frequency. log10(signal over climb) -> 1.16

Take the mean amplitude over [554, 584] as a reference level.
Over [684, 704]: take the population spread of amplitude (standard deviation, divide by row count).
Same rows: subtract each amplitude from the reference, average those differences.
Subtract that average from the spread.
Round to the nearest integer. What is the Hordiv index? 35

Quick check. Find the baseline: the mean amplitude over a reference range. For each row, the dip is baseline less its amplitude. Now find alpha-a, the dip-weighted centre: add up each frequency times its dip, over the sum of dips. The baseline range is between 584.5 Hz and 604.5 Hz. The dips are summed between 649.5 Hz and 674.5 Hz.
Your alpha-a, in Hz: 660.1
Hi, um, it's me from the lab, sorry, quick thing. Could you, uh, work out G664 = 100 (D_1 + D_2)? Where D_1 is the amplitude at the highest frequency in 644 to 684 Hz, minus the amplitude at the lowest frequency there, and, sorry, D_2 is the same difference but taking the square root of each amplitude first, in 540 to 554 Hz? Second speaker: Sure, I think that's 1207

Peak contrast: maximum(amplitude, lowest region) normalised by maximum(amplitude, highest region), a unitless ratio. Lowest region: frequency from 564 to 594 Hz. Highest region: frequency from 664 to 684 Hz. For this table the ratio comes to 0.91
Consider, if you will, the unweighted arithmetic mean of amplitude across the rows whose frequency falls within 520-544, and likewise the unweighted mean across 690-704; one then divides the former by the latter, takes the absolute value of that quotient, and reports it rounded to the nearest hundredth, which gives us 0.95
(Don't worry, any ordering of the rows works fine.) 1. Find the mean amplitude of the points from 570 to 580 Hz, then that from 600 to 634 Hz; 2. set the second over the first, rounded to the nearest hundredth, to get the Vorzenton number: 1.01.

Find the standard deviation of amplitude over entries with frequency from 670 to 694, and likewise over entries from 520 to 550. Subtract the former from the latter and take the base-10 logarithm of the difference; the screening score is 0.0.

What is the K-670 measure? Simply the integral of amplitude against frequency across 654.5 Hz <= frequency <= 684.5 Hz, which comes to 8991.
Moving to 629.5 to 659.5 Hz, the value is 8701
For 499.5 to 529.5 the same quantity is 8466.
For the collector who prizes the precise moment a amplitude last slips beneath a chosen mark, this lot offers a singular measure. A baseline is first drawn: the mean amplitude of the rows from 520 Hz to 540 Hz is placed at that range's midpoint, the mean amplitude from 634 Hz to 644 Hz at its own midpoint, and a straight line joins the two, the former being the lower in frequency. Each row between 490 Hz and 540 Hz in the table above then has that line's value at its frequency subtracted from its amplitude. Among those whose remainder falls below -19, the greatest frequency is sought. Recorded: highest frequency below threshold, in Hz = 512.0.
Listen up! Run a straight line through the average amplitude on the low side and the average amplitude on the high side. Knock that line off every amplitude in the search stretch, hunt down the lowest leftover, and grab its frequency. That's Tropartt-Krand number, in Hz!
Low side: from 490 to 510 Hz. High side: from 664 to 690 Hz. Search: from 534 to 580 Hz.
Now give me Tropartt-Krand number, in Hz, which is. 552.0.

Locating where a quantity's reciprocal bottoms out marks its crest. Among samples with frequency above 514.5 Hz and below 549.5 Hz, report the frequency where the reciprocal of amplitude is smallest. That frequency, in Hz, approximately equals 527.0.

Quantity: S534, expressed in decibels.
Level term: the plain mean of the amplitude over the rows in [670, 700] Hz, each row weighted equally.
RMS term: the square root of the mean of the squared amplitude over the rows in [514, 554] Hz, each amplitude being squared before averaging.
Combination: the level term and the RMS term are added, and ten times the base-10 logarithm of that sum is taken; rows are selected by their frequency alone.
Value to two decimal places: 27.67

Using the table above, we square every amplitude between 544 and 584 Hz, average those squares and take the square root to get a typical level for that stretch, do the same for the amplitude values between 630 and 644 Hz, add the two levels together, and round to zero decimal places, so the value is 554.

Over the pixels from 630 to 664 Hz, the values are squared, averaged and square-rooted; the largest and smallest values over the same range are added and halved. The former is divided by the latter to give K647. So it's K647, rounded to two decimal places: 0.99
